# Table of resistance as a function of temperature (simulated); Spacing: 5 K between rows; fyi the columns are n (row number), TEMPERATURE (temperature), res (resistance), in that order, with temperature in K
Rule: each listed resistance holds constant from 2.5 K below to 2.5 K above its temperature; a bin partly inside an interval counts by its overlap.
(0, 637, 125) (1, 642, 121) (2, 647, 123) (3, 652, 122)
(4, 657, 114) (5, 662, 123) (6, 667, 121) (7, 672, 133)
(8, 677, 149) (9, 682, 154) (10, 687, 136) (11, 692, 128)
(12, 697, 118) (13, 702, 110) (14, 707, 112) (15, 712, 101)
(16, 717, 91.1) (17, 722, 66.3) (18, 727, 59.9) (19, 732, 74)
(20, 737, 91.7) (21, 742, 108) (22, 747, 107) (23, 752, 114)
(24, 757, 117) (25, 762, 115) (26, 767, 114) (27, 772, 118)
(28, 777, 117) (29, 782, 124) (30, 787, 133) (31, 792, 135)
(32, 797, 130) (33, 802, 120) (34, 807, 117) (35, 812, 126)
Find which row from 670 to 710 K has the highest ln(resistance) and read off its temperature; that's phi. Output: 682 K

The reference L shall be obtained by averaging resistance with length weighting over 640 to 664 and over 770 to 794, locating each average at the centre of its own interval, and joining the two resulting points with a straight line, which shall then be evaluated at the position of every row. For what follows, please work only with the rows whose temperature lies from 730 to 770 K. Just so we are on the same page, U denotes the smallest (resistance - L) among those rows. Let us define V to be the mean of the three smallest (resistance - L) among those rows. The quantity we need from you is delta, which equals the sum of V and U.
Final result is -82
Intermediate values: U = -50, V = -33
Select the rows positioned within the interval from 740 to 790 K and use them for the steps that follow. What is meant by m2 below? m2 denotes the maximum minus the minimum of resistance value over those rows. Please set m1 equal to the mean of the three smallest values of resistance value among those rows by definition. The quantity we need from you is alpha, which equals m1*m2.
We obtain 2851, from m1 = 110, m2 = 26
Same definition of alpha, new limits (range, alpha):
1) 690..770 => 4545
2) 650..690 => 4760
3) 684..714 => 3768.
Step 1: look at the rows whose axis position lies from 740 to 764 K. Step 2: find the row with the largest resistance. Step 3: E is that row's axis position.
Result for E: 757 K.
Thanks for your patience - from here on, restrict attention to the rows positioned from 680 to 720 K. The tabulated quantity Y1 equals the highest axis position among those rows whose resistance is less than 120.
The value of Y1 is 717 K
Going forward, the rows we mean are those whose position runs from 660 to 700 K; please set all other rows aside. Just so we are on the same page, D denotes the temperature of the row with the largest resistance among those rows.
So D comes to 682 K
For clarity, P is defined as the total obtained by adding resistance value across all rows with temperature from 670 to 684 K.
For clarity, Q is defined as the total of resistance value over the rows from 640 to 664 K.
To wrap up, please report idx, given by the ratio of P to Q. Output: 0.72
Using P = 436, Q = 603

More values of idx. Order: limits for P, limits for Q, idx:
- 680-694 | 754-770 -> 1.21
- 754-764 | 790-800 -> 0.88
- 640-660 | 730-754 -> 0.97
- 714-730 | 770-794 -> 0.35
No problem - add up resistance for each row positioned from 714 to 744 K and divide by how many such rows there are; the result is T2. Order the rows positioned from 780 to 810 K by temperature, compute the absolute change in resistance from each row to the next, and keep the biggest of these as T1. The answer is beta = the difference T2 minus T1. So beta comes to 72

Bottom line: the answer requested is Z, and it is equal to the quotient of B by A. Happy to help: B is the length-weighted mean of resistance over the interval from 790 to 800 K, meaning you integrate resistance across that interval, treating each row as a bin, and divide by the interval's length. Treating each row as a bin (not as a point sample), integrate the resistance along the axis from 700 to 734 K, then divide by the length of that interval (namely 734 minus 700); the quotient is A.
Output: 1.5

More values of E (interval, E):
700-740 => 707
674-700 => 682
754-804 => 792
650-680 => 677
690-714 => 692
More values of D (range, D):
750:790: 787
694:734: 697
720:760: 757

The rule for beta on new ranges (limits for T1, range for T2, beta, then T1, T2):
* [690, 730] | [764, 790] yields 96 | 24.8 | 121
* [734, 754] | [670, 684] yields 129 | 16.3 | 145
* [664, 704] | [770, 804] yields 107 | 18.0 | 125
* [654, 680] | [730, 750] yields 79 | 16.0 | 95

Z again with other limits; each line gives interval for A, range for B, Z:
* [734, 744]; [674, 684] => 1.5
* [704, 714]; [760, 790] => 1.1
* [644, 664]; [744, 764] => 0.9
